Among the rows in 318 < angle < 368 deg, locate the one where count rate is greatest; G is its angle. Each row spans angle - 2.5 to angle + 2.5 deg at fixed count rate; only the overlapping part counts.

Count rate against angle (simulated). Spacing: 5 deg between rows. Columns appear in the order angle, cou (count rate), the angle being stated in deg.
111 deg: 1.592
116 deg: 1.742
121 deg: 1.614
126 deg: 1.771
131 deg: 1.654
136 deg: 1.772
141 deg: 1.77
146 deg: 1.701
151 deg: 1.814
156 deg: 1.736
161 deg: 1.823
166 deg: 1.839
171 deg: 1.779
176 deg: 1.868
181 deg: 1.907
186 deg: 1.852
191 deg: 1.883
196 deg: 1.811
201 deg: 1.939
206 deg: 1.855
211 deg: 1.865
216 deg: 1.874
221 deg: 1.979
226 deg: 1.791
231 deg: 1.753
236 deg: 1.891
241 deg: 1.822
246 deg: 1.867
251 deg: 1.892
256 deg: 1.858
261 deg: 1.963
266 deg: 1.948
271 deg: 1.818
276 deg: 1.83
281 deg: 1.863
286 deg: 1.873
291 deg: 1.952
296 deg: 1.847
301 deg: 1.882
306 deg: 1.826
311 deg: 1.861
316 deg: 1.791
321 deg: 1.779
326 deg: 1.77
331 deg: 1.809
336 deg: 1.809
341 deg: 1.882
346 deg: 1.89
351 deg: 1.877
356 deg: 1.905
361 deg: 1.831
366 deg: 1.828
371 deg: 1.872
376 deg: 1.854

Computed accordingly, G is 356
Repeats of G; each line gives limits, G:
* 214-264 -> 221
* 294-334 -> 301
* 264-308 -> 291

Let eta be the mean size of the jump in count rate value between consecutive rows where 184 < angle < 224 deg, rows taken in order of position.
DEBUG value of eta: 0.063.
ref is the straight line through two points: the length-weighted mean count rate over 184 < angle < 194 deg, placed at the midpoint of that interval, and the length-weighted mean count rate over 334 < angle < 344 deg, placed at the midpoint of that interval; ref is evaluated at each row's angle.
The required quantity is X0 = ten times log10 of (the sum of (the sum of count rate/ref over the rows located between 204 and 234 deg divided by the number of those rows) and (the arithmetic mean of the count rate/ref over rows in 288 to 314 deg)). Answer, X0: 3.02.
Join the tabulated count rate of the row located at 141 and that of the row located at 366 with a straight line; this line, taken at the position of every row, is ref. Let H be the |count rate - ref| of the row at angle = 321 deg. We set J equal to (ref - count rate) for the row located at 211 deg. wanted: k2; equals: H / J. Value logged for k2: -0.5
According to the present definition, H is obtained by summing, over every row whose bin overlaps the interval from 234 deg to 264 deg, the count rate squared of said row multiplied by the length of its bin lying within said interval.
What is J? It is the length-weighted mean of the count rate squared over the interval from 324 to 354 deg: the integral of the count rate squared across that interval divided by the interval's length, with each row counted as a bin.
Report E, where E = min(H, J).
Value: 3.39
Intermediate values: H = 106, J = 3.39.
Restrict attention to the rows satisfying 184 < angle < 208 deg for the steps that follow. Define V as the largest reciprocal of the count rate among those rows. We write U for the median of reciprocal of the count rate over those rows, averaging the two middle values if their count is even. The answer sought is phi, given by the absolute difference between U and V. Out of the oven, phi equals 0.013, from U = 0.539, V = 0.552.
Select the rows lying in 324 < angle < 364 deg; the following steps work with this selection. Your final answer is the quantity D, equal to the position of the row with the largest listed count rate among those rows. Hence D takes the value 356 deg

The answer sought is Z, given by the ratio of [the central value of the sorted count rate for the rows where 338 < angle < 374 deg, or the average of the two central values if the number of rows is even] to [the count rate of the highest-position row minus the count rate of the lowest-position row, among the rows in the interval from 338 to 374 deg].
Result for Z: -188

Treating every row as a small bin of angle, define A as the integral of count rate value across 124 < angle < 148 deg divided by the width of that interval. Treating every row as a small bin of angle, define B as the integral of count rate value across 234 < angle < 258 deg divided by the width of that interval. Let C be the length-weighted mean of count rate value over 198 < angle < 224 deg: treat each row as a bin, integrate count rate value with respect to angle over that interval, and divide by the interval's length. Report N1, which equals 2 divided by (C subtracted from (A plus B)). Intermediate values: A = 1.73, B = 1.87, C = 1.90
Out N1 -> 1.18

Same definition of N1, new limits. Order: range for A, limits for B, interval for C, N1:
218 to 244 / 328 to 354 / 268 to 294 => 1.09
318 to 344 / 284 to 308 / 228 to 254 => 1.08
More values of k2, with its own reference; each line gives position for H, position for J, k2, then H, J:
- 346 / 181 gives -0.5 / 0.067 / -0.13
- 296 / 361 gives -8.6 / 0.037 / 0.00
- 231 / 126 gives -8.3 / 0.040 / 0.00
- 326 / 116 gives 2.2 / 0.048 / 0.02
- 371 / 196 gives -1.6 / 0.043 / -0.03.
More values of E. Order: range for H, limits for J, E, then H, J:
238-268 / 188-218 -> 3.50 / 107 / 3.50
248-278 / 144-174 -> 3.19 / 107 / 3.19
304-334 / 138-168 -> 3.17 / 98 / 3.17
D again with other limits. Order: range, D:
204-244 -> 221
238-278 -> 261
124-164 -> 161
